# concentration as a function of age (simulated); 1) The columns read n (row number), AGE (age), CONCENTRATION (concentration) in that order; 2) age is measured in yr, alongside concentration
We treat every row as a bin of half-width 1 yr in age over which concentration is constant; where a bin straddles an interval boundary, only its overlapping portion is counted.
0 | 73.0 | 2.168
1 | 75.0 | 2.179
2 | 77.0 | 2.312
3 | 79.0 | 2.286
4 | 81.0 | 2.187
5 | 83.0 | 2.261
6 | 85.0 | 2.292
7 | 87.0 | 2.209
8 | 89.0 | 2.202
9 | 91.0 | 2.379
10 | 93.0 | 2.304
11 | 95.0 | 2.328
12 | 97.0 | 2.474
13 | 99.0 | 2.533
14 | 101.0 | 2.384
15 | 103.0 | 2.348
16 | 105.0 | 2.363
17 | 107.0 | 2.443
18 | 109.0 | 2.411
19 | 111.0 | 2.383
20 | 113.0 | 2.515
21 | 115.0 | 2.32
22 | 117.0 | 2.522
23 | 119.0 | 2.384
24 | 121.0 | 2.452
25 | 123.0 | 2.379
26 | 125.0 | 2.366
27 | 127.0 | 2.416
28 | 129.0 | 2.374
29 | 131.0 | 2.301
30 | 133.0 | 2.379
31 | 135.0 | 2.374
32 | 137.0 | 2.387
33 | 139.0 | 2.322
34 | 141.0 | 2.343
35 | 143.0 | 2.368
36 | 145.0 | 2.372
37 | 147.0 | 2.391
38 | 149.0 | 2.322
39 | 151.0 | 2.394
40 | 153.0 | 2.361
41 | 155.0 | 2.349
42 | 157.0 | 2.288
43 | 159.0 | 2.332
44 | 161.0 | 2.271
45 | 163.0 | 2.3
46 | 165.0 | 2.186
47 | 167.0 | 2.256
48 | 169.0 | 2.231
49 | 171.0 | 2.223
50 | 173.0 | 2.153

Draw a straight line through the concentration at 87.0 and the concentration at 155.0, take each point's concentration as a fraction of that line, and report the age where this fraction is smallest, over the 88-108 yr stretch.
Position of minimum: 89.0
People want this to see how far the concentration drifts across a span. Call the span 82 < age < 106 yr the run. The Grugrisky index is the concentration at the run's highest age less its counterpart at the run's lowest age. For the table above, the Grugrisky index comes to 0.102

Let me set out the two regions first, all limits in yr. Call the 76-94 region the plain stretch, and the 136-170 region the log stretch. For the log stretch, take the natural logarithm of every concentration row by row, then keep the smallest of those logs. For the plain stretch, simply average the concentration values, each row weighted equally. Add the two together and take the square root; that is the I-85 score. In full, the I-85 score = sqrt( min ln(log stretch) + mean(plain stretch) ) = 1.75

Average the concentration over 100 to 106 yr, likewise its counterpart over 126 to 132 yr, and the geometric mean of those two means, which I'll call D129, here 2.36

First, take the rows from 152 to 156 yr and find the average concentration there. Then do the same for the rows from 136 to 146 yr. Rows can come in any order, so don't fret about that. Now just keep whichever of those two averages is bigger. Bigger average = 2.358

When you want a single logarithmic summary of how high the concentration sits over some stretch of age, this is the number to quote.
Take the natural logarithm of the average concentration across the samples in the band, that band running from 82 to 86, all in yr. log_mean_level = 0.82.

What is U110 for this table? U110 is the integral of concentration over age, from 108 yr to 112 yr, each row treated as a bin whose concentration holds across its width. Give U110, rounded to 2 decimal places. 9.59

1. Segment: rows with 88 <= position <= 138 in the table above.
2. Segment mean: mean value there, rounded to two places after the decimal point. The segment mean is 2.39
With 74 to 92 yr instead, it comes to 2.26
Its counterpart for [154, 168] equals 2.28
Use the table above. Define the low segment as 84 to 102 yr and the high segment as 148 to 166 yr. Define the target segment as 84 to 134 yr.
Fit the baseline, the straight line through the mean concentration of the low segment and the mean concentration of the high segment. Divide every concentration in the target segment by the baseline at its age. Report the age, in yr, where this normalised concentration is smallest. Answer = 89.0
